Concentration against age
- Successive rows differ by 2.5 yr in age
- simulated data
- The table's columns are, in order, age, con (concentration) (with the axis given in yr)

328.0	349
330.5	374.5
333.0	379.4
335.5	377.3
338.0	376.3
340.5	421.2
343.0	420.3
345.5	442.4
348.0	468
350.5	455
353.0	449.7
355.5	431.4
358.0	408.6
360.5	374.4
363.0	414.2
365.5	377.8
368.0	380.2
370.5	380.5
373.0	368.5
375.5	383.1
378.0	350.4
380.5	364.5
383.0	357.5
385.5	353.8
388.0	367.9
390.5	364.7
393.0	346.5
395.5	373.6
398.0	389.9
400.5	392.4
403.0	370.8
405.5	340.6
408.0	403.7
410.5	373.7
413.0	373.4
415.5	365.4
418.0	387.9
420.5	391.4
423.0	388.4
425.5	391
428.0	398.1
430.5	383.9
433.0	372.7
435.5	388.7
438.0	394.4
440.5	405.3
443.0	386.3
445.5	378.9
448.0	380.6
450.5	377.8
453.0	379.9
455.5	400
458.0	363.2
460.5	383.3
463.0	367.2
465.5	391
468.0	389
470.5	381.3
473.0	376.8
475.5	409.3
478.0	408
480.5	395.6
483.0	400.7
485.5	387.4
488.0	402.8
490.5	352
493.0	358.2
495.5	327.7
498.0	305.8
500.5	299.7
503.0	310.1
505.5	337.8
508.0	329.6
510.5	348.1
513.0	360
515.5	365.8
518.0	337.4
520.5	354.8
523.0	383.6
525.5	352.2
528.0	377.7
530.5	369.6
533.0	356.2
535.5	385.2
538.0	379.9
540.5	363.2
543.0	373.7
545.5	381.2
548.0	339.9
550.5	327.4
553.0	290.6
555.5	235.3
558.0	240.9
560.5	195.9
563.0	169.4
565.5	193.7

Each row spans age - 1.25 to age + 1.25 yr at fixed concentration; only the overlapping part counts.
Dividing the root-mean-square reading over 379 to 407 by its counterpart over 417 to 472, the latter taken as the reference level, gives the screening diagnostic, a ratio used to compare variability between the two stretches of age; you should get 0.95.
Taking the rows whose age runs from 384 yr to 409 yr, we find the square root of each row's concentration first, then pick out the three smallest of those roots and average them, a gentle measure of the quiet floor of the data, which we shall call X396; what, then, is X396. 18.6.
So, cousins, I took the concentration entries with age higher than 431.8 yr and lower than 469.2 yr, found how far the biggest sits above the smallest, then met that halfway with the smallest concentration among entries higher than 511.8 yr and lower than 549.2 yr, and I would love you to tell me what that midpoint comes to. 190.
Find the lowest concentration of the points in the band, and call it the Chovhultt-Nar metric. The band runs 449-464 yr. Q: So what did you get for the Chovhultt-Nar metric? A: 363.2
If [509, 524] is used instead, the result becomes 337.4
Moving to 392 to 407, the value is 340.6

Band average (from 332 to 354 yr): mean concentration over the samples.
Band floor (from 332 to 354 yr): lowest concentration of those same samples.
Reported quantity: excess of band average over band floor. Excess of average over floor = 45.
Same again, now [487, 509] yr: 36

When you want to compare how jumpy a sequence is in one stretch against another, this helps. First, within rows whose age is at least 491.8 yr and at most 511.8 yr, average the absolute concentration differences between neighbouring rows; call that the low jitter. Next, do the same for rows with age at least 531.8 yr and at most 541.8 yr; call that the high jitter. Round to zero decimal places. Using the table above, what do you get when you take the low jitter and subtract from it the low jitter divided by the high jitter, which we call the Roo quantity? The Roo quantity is 17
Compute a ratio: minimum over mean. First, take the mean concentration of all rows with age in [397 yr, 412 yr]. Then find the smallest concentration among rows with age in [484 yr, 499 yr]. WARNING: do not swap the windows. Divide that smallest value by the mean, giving 0.81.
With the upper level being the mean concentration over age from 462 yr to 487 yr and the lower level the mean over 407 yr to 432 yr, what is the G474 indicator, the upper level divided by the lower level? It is 1.01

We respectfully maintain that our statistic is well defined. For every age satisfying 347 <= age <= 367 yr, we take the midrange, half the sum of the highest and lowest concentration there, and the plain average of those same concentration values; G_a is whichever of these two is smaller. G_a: 421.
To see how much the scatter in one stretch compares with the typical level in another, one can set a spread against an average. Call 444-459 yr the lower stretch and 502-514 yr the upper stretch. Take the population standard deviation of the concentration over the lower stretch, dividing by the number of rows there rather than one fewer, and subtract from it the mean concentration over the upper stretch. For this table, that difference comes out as -326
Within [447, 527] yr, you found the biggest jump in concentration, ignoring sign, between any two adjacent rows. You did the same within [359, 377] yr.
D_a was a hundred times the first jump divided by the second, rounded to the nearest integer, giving 128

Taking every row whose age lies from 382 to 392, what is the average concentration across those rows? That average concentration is 361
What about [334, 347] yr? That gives 408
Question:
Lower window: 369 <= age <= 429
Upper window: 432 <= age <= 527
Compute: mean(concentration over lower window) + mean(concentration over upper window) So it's 744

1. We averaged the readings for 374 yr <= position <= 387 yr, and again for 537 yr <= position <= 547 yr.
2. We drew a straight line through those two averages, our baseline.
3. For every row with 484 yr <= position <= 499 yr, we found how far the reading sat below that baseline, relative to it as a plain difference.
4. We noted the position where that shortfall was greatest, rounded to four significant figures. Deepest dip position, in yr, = 498.0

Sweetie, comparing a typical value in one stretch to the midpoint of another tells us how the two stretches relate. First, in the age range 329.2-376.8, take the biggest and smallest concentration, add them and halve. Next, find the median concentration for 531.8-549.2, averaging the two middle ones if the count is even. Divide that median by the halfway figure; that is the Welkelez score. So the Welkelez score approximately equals 0.893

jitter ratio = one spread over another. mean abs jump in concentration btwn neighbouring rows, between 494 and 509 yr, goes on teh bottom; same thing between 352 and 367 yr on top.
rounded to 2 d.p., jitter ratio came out 2.04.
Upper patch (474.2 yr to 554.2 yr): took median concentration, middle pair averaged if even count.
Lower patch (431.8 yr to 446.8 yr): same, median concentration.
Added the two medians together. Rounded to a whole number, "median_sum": 747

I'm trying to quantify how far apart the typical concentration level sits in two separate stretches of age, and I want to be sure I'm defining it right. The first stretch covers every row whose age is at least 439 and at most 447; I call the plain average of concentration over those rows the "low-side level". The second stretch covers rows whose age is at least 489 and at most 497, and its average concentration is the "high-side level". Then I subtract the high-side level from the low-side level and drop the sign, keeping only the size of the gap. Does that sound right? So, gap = 44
